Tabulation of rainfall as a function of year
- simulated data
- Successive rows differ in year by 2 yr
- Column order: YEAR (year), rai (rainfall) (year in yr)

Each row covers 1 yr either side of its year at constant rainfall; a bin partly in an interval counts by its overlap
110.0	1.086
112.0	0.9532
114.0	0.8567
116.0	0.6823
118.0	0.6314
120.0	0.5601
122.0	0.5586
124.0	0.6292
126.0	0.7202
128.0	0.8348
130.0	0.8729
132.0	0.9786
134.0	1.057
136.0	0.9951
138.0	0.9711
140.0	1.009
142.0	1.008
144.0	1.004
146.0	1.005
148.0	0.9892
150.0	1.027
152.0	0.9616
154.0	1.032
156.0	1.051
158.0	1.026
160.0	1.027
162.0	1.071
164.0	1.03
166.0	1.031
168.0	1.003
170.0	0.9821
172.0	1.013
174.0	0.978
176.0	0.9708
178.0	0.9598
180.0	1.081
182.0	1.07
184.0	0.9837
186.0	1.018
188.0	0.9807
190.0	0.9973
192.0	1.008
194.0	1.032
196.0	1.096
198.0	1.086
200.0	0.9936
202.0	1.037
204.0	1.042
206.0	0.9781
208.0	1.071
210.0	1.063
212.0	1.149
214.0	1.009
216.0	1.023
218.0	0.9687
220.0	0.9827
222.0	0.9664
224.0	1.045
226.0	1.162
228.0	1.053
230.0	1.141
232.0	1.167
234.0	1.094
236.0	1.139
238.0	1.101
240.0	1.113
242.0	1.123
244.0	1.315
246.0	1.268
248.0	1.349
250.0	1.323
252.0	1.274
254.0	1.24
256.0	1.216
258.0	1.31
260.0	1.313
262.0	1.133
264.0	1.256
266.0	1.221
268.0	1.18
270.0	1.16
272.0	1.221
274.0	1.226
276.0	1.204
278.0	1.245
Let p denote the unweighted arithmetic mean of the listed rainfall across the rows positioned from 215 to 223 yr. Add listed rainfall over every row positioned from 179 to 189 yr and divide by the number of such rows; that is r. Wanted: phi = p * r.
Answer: 1.01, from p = 0.99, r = 1.03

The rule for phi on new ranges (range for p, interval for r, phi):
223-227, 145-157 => 1.12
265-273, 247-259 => 1.54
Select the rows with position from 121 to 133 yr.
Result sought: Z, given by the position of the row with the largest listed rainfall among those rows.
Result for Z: 132.0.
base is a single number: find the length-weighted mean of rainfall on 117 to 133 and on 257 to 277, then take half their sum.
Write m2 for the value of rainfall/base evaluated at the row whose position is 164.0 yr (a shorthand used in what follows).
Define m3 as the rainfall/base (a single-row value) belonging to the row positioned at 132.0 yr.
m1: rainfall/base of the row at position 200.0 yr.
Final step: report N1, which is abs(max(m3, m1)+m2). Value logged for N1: 2.08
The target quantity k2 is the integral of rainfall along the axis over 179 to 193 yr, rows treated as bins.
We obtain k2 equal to 14.3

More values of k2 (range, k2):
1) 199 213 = 14.7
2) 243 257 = 18.0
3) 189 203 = 14.5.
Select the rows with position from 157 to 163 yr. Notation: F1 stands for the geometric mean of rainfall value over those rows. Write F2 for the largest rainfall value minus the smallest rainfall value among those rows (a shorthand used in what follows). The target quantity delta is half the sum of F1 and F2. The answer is 0.543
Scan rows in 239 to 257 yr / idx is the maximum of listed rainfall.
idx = 1.349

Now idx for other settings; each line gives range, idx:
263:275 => 1.256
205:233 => 1.167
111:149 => 1.057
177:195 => 1.081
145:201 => 1.096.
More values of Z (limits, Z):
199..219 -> 212.0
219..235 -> 232.0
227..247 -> 244.0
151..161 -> 156.0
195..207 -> 196.0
